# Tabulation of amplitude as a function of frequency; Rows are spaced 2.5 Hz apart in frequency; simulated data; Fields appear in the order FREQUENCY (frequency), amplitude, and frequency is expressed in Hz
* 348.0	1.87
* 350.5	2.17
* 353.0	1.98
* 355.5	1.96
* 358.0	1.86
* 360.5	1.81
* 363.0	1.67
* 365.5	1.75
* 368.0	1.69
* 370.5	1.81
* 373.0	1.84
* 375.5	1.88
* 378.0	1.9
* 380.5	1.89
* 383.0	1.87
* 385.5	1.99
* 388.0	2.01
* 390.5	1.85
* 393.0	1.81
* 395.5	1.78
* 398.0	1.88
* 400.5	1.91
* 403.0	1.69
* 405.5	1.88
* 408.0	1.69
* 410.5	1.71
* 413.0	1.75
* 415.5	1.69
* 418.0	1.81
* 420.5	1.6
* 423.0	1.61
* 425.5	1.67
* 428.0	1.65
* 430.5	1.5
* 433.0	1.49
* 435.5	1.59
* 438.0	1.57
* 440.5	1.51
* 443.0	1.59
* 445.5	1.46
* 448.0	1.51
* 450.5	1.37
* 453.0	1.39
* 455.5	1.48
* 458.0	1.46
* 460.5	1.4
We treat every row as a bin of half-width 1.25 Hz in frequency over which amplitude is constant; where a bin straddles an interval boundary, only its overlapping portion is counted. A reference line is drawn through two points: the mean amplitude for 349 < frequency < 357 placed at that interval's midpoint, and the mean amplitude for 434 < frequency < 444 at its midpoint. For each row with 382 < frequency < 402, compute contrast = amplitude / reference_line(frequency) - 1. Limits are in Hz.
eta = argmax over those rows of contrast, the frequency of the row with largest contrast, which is 388.0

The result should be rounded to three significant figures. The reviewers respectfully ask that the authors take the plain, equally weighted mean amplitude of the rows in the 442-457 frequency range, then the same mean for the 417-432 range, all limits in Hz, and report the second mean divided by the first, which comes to 1.12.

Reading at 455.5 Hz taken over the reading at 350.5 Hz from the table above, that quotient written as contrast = 0.68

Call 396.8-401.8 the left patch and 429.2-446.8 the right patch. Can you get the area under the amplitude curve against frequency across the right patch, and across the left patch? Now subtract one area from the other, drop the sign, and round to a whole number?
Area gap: 17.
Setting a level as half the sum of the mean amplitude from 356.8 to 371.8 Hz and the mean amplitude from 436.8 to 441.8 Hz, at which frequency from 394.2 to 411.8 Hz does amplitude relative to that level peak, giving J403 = 400.5 Hz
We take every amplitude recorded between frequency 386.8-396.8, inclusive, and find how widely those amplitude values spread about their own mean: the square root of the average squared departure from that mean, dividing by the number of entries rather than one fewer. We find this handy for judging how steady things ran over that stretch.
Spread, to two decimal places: 0.09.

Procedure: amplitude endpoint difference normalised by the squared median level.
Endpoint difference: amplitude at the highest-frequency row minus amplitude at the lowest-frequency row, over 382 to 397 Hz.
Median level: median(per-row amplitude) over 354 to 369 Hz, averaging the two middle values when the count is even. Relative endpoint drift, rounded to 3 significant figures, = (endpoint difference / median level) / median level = -0.0284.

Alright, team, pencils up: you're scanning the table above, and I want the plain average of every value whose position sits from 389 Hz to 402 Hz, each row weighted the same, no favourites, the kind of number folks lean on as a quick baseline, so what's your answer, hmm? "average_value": 1.85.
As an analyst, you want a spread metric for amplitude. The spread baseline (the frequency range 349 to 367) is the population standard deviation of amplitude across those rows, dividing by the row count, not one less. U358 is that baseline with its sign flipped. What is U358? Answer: -0.15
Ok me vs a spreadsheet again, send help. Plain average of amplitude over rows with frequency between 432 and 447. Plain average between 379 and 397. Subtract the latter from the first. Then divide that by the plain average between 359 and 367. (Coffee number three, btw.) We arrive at -0.20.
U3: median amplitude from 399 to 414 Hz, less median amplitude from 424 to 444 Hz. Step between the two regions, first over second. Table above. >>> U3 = 0.15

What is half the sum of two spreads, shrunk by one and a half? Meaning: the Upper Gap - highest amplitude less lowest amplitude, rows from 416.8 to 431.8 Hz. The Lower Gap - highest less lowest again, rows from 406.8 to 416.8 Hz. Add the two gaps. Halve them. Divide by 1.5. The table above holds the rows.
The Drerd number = 0.123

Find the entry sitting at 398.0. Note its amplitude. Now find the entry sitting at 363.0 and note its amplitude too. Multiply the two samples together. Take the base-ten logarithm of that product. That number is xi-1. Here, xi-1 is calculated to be 0.50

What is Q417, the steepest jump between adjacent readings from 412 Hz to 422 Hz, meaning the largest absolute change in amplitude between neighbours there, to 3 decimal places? 0.210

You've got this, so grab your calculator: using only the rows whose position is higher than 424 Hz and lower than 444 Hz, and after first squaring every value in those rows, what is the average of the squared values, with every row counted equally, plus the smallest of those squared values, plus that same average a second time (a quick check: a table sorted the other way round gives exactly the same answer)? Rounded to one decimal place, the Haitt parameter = 7.2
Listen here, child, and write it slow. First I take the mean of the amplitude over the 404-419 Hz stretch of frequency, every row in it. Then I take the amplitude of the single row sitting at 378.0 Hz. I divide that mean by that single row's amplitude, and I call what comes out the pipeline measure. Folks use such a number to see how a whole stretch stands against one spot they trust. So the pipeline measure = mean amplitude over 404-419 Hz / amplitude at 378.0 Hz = 0.92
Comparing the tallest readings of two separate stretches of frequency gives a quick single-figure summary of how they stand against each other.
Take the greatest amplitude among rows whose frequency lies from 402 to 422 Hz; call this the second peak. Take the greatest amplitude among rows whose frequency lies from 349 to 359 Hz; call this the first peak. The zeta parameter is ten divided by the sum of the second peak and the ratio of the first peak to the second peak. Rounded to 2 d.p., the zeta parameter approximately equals 3.30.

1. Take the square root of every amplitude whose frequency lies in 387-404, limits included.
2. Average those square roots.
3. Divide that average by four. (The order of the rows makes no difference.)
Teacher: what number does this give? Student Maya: 0.340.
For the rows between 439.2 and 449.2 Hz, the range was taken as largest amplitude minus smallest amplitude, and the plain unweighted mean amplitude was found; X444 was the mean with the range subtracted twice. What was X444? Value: 1.26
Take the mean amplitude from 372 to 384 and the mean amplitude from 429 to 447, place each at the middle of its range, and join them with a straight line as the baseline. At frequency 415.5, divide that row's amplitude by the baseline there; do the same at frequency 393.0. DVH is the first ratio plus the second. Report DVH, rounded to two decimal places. 2.03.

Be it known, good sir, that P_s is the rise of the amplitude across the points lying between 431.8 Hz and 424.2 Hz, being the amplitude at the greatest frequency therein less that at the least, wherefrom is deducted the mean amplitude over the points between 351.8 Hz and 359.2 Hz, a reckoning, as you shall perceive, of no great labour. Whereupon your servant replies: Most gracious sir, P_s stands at -2.10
